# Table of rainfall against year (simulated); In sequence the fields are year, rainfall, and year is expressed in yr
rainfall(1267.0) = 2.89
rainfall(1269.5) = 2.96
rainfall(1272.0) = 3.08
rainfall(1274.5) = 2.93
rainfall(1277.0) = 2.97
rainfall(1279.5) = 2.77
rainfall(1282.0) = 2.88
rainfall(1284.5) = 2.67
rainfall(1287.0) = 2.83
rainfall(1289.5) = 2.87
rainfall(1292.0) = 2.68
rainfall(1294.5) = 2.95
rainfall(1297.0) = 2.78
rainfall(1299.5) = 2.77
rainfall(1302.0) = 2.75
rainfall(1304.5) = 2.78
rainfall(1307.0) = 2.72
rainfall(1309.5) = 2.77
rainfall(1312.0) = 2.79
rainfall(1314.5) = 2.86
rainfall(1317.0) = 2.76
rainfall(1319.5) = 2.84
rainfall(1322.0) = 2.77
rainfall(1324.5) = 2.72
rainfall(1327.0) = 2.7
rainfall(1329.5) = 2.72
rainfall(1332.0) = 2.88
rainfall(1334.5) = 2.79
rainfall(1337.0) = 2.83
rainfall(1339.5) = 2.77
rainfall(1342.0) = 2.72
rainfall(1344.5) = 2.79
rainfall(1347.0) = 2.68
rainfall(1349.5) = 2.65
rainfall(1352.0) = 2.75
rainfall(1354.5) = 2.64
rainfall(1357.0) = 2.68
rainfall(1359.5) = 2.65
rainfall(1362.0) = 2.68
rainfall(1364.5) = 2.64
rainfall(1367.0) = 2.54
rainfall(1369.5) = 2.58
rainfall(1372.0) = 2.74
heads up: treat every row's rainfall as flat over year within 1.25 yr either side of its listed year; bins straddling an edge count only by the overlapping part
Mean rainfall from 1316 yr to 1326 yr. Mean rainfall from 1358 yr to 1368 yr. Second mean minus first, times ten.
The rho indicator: -1.4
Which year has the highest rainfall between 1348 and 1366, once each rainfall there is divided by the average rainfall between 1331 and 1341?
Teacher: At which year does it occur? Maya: 1352.0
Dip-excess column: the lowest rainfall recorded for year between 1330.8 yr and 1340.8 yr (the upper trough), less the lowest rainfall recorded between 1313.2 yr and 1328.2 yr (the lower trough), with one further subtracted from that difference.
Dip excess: -0.93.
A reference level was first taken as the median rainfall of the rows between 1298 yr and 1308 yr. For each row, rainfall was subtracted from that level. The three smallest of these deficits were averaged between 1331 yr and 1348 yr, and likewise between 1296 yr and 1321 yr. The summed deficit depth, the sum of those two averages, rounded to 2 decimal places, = -0.14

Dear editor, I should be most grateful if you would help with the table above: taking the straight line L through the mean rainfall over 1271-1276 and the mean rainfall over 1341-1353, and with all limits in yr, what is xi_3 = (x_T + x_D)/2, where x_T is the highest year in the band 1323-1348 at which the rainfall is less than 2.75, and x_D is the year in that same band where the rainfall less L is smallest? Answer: 1337.0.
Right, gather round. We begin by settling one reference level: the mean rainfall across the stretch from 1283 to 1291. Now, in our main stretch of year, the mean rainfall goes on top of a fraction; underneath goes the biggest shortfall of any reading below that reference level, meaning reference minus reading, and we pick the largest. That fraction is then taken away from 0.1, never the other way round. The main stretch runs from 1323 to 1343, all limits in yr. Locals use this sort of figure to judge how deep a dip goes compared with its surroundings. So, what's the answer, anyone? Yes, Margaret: -31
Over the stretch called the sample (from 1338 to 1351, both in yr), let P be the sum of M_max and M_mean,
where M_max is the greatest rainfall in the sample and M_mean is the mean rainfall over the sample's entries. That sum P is 5.51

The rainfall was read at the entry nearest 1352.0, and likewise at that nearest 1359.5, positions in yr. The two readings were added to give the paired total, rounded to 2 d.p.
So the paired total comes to 5.40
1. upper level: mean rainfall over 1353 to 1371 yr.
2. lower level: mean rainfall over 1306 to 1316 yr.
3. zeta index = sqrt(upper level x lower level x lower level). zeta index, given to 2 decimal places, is 4.52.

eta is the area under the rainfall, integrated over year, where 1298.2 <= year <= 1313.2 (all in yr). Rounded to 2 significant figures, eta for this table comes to 41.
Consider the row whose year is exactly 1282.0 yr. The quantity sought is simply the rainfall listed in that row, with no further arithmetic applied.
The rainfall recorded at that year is 2.88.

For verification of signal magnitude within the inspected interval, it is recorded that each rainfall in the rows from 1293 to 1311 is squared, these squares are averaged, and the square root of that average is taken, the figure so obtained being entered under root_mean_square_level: 2.79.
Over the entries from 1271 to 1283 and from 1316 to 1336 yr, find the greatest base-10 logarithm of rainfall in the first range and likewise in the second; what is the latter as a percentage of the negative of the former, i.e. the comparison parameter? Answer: -94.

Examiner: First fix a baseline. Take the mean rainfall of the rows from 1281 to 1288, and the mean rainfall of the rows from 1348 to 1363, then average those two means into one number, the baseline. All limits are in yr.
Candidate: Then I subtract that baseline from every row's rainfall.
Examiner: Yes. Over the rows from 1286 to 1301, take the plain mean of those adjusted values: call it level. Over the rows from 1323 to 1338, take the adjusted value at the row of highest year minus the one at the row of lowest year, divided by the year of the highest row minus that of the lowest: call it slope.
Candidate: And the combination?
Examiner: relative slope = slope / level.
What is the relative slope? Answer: 0.11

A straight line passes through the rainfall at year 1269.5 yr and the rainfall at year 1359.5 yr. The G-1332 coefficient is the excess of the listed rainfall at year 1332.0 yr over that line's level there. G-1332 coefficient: 0.14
